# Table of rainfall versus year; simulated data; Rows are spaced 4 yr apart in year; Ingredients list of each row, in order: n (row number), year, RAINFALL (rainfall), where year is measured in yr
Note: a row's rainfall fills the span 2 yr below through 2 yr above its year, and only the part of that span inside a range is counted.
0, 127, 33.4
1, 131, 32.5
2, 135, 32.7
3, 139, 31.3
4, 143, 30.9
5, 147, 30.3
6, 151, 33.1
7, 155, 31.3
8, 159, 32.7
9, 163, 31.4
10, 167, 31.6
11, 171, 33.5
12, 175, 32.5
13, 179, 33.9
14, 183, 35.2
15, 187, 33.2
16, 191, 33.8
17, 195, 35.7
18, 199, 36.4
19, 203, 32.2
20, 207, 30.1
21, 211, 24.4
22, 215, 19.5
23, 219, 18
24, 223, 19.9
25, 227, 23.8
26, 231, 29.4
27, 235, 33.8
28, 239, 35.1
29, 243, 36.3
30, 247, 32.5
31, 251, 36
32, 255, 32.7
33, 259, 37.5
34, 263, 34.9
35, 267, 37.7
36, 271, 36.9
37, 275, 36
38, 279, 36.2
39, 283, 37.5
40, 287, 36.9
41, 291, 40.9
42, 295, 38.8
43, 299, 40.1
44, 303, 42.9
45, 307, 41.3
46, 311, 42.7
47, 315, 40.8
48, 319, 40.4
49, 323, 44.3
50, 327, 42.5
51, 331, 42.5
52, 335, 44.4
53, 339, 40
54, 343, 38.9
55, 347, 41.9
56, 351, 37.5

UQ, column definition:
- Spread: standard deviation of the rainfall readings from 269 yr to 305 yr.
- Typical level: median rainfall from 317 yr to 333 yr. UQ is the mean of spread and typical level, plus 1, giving 23.4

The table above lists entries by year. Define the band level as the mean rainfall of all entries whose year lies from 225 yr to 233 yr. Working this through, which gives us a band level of 26.6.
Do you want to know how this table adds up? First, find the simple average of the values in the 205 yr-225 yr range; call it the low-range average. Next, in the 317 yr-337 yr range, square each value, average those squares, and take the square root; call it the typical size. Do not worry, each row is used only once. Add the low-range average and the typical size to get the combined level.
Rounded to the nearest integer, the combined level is 65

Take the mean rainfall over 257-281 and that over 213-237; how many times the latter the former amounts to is 1.52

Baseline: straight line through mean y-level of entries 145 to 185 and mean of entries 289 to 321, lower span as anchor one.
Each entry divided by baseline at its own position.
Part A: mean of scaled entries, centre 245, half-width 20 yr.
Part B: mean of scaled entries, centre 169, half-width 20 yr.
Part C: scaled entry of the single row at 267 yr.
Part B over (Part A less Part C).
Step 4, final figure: -12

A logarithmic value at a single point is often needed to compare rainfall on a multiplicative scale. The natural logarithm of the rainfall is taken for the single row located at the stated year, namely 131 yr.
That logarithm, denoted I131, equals 3.48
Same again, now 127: 3.51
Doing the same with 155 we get 3.44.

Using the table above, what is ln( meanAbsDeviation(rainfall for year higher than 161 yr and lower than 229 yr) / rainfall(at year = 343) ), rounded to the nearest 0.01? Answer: -2.04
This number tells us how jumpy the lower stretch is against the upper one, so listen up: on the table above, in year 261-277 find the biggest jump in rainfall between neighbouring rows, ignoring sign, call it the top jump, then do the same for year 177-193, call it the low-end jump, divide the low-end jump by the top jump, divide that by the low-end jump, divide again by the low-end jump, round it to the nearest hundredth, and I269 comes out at 0.18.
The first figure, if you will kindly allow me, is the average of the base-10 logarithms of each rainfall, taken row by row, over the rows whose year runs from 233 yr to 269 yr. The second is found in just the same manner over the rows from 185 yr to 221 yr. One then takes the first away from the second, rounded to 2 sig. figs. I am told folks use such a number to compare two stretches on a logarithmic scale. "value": -0.092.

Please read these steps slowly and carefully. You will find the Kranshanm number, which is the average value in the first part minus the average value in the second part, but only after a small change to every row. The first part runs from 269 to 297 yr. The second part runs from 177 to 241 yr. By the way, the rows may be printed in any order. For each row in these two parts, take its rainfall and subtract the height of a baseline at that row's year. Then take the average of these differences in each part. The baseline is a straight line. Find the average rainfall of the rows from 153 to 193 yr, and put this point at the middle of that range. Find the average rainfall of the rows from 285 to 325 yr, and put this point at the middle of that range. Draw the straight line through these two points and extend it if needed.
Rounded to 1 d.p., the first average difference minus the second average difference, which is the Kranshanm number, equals 3.5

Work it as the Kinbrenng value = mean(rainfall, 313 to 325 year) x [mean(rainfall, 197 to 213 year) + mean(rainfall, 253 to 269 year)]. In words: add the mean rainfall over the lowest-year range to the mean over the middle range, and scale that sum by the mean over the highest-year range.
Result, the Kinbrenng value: 2781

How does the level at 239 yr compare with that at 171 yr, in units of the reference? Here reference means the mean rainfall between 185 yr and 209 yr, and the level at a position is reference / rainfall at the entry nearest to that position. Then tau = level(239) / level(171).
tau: 0.95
